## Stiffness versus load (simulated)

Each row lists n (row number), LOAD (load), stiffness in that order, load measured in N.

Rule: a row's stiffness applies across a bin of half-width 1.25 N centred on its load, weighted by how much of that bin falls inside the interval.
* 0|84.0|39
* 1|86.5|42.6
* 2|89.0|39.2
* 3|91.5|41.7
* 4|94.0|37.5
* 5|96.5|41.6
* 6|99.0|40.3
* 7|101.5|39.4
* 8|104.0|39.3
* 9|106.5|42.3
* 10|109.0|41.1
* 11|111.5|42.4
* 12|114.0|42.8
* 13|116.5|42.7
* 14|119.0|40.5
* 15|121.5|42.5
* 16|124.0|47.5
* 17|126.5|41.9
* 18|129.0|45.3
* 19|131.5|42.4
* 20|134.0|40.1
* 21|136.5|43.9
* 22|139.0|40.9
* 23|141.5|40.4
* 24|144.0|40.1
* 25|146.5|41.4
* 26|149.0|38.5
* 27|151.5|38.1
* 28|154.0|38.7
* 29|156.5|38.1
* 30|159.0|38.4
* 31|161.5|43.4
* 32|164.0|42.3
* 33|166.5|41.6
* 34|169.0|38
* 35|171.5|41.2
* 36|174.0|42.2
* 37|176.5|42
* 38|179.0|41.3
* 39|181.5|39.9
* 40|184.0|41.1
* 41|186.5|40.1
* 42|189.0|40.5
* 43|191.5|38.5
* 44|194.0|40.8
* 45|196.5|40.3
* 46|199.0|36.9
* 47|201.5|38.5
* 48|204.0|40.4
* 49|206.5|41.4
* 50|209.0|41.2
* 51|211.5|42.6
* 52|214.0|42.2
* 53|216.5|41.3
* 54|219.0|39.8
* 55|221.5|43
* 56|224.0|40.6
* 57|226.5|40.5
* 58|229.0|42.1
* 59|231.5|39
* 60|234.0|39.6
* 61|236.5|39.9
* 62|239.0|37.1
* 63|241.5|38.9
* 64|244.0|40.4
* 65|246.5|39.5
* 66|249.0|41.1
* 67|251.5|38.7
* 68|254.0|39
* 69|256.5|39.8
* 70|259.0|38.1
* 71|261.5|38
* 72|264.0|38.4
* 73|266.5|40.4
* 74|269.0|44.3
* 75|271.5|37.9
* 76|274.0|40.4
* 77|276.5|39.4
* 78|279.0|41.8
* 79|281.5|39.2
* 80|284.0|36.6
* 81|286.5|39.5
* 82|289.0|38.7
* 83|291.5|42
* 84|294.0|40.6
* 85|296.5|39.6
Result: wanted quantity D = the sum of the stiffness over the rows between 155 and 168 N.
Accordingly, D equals 204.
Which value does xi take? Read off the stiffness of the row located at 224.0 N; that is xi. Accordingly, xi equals 40.6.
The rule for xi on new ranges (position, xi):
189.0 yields 40.5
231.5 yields 39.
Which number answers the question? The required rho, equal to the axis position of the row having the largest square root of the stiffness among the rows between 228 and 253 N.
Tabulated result 229.0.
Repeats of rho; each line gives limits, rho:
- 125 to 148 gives 129.0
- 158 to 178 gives 161.5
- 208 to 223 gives 221.5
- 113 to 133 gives 124.0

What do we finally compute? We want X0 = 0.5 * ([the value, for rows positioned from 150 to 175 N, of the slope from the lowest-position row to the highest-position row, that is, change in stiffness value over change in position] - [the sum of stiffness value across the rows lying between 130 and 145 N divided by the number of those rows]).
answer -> -20.6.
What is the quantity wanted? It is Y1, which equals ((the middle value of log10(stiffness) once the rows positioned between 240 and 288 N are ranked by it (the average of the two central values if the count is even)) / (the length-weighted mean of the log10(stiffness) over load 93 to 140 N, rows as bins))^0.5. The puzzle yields 0.99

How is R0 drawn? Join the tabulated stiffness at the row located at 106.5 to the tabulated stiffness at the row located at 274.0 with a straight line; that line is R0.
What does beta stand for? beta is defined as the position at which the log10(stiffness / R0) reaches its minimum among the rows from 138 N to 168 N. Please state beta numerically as 151.5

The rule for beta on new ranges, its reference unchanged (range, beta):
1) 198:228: 199.0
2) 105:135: 134.0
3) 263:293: 284.0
